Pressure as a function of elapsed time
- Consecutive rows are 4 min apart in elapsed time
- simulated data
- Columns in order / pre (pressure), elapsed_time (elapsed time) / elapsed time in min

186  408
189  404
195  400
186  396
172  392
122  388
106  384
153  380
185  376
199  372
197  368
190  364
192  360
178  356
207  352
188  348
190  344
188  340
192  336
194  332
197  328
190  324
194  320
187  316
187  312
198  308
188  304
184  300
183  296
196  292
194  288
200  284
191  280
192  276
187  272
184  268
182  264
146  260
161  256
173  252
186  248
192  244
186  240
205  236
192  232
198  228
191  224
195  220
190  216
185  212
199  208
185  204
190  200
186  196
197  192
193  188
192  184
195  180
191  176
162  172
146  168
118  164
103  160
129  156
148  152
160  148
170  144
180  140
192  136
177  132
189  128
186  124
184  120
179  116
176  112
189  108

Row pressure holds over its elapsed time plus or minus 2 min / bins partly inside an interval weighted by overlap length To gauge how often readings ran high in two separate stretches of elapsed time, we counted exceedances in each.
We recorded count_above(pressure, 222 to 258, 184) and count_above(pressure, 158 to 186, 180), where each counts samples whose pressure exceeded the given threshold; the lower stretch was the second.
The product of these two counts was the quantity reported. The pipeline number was 21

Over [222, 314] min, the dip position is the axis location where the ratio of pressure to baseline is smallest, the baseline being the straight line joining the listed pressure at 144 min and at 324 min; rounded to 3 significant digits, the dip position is 260 min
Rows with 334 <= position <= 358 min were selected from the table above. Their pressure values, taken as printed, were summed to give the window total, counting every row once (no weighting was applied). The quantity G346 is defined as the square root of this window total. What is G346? 33.81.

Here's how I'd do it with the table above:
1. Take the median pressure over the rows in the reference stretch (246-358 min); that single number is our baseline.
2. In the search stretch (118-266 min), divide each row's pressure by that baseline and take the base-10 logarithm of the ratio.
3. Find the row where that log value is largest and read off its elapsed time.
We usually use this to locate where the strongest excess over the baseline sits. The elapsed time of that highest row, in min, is 236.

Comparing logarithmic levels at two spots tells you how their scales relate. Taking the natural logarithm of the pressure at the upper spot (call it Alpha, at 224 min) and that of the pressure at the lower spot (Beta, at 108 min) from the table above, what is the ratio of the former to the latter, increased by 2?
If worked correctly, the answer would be 3.002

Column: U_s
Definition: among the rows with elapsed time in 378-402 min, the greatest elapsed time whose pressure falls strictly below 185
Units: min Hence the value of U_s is 392 min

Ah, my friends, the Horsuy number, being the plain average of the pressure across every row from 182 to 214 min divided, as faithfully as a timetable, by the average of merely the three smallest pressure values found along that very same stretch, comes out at 1.03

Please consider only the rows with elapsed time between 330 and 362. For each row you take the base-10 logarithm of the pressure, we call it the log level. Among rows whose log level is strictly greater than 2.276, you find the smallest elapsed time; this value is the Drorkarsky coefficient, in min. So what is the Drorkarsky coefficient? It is 332 min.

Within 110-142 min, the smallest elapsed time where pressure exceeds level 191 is 136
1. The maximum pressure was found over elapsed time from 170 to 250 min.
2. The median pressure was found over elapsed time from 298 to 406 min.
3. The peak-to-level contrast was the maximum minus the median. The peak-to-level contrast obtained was 16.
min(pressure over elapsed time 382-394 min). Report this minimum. 106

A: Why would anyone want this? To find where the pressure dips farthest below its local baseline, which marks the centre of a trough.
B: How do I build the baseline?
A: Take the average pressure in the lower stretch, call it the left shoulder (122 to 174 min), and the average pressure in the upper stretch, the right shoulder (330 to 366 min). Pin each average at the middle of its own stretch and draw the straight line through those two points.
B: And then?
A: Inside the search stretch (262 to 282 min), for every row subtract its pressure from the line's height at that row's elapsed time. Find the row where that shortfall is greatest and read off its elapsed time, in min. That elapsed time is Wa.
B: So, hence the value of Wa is 264 min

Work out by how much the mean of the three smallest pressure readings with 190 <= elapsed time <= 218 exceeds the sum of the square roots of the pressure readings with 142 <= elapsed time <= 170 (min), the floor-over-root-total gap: 103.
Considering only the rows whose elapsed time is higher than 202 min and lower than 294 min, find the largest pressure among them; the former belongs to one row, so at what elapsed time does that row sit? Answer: 236 min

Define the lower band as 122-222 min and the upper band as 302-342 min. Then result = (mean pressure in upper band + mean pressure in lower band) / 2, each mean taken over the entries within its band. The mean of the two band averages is 183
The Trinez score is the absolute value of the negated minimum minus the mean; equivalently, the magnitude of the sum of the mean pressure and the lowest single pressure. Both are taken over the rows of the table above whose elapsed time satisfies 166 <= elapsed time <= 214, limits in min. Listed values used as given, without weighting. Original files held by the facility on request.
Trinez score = 331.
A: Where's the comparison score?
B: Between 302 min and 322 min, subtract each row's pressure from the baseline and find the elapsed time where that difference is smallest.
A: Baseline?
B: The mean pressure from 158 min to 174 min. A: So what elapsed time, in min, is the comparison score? 308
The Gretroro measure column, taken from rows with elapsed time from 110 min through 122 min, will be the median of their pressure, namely 179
